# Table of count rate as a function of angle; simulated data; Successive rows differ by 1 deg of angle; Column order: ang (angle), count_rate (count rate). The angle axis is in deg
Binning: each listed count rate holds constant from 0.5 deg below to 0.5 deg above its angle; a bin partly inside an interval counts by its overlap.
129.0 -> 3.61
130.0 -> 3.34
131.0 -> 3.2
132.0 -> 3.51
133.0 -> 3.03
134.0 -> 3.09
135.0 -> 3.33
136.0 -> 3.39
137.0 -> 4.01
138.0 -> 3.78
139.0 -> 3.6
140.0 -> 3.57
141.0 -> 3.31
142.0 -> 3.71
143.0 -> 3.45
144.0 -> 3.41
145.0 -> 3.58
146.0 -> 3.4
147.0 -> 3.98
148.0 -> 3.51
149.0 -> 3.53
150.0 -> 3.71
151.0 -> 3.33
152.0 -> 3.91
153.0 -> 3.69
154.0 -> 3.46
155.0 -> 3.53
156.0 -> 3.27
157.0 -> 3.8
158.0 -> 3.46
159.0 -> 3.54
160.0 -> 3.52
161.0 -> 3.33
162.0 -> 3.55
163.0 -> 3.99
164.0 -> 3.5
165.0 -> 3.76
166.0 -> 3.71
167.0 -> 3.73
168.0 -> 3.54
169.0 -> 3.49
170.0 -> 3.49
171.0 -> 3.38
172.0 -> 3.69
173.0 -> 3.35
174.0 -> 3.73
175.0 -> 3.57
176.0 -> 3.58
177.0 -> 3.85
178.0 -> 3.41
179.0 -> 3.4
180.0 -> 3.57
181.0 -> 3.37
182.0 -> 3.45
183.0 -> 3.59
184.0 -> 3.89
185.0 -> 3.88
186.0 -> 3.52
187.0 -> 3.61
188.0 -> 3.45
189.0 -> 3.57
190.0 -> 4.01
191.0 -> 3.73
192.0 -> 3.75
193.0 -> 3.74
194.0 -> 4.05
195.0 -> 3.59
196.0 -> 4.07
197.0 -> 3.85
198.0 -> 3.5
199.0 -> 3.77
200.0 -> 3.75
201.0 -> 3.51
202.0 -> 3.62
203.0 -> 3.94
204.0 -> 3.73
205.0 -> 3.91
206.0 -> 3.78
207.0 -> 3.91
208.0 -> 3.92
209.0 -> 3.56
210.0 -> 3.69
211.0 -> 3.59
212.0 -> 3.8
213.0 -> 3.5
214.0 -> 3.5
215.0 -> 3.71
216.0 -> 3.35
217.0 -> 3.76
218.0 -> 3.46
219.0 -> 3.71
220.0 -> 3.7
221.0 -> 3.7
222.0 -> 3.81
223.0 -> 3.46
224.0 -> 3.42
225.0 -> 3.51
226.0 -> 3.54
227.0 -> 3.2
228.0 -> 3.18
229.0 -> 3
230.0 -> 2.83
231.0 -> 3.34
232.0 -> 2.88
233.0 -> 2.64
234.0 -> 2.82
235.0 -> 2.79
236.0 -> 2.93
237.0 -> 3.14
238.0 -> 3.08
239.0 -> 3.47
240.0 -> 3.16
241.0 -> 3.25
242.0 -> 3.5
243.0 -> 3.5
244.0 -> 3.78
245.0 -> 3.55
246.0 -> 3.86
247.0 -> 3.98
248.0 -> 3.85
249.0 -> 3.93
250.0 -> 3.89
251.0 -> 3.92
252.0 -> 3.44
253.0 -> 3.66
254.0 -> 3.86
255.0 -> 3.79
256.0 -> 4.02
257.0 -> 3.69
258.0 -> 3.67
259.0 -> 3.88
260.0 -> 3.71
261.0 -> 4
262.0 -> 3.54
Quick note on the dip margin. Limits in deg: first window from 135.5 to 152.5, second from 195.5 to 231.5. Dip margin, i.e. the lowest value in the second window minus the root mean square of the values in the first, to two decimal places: -0.78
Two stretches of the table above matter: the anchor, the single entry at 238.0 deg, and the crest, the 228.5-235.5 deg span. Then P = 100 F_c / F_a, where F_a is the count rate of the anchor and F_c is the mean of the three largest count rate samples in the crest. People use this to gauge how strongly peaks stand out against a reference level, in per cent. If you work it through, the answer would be 100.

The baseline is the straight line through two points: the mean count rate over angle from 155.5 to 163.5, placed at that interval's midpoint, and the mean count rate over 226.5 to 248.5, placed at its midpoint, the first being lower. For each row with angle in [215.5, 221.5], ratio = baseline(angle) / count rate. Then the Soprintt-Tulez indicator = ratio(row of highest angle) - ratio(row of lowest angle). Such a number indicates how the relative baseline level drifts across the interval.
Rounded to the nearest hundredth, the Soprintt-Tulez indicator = -0.10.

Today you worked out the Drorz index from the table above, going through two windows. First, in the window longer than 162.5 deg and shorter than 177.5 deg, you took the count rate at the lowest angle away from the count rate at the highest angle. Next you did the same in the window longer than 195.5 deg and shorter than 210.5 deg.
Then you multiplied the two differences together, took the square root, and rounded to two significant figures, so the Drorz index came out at 0.23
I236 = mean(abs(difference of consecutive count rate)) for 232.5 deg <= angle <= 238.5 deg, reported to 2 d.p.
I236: 0.12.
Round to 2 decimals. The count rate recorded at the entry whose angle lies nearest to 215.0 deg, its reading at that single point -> 3.71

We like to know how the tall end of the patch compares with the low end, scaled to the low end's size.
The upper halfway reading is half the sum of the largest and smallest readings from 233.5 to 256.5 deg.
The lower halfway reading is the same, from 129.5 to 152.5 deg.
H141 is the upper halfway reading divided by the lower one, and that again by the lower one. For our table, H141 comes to 0.275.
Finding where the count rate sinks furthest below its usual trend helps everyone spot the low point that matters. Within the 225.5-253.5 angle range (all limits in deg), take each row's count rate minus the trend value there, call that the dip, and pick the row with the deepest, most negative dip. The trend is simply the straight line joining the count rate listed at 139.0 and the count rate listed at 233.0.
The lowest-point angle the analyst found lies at 233.0 deg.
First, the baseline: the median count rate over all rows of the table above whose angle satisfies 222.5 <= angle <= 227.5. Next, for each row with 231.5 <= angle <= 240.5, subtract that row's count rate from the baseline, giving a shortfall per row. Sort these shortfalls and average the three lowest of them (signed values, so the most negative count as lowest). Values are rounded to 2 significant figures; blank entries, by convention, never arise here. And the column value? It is 0.20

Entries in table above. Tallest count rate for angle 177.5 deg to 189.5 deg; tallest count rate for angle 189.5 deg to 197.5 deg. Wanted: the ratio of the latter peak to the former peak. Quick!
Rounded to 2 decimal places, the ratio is 1.05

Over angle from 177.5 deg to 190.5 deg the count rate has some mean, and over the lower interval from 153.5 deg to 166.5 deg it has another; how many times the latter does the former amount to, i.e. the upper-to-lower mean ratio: 1.01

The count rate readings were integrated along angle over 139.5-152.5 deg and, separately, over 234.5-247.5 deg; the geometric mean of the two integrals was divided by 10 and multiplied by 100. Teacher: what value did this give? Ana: 452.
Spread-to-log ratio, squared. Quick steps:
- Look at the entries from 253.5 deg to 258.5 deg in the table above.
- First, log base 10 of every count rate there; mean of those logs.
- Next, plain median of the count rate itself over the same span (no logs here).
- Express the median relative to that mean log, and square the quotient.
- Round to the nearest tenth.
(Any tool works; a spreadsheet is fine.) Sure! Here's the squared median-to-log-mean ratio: 42.7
